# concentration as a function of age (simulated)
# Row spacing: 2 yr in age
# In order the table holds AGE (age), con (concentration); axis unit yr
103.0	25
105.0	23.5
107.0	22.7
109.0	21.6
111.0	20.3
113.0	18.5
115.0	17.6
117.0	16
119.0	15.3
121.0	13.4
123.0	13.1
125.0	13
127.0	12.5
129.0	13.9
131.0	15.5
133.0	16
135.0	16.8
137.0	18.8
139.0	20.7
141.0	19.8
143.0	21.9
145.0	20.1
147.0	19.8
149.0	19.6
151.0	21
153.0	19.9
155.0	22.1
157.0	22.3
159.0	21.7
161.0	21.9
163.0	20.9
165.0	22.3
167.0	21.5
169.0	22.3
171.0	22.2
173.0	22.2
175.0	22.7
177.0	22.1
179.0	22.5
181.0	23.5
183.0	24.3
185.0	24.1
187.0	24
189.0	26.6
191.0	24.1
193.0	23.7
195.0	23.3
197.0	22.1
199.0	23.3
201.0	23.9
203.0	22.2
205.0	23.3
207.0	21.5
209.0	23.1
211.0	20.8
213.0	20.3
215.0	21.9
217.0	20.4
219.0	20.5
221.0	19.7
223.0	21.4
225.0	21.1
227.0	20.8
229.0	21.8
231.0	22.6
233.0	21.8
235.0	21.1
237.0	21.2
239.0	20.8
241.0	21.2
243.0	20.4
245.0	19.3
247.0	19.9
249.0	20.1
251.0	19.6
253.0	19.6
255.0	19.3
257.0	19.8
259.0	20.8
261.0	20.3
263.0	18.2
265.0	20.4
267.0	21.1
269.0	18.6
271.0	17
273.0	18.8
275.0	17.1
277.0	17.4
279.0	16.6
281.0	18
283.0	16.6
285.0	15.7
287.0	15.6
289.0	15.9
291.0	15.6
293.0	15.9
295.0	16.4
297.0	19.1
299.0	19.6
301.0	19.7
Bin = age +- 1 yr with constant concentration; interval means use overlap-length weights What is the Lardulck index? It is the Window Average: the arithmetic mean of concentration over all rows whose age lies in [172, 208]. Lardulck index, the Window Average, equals 23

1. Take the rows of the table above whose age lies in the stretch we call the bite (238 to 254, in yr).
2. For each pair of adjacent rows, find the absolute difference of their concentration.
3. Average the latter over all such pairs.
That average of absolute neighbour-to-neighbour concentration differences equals 0.51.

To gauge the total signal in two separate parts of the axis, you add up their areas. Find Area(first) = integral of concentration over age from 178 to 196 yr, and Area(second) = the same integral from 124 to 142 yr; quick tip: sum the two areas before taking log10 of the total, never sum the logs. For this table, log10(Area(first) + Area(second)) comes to 2.86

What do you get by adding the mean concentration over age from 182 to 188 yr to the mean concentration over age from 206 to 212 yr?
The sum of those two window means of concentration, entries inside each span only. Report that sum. 45.9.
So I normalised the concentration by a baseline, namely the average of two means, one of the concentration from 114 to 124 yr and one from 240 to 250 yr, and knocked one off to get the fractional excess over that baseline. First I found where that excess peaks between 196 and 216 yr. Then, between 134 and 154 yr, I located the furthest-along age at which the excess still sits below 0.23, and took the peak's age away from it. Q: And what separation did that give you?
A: -48 yr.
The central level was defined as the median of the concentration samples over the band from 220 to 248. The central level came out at 21.1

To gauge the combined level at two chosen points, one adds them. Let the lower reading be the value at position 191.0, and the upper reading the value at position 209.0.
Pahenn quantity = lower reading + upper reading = 47.2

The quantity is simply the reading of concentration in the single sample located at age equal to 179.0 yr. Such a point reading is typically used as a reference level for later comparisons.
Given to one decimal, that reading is 22.5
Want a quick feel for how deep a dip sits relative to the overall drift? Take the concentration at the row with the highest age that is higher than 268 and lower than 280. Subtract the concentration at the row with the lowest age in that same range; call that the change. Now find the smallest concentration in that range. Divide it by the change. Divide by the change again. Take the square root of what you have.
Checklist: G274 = 2.0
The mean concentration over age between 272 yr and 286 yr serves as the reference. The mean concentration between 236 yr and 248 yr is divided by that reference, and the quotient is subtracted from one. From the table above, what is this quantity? -0.19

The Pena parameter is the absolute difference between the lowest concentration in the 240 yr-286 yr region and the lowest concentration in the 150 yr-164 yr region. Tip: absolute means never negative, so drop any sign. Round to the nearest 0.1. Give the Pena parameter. 4.2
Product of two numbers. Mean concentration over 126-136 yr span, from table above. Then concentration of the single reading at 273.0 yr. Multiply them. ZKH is 281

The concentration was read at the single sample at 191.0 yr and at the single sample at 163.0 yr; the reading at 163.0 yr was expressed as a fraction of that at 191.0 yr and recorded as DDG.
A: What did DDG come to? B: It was 0.87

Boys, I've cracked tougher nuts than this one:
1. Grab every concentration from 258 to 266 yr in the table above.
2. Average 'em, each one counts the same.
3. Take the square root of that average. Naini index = 4.46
